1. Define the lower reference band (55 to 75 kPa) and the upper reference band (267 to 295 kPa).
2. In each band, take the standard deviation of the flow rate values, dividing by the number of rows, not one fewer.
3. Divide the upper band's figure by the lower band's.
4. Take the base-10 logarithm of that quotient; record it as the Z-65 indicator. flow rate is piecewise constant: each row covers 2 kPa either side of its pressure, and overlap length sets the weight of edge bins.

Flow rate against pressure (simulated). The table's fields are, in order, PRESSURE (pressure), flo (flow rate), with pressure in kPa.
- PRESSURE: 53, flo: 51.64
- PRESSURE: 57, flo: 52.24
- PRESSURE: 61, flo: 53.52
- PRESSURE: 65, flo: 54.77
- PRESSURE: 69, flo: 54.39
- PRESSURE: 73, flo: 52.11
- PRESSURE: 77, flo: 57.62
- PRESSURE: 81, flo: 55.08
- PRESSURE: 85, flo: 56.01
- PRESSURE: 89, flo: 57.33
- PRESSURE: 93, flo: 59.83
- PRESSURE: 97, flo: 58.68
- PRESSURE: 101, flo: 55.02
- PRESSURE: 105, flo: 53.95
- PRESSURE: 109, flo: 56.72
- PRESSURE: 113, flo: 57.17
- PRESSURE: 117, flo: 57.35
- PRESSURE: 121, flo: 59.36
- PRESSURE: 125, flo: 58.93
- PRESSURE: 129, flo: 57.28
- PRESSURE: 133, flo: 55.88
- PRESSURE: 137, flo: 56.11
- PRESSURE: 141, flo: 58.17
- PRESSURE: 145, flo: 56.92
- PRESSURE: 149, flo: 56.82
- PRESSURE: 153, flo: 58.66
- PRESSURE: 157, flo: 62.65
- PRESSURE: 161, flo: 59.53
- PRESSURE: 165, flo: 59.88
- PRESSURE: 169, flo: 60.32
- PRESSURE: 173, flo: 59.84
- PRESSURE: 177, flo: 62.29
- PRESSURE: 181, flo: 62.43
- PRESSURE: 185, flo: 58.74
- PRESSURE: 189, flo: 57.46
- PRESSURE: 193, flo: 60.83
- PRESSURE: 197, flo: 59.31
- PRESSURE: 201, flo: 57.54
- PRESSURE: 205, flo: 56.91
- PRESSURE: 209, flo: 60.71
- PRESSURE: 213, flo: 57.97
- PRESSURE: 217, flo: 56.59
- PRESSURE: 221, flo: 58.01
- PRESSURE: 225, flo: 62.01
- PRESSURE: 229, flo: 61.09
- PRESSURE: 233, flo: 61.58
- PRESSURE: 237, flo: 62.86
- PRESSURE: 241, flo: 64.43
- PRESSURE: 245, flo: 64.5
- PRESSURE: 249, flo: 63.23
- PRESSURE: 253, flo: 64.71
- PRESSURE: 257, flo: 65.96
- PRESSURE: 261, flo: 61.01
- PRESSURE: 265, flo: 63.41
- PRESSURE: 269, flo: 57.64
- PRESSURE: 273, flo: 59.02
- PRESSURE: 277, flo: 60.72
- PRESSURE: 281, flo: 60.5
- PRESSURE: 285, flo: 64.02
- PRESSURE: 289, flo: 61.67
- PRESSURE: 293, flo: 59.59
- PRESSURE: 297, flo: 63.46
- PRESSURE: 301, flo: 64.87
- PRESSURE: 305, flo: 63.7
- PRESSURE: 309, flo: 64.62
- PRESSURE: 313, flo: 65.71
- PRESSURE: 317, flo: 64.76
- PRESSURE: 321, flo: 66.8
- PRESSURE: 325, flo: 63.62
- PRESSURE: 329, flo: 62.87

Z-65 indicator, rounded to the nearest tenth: 0.2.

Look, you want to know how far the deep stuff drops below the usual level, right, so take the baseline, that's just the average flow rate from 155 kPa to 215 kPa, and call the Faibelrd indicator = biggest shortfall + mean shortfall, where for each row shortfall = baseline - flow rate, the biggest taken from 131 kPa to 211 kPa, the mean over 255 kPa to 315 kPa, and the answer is 1.2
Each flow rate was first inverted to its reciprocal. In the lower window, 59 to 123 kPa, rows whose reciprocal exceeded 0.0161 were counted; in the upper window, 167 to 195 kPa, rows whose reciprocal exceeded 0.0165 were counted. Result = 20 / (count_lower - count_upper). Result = 1.7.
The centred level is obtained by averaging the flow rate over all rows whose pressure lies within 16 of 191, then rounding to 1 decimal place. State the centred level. 59.4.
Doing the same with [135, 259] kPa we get 60.3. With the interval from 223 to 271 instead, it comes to 62.7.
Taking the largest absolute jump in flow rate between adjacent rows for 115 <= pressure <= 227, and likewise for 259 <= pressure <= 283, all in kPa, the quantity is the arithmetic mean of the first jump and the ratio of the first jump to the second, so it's 2.3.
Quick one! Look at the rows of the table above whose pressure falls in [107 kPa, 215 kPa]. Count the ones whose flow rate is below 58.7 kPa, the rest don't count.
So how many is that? 14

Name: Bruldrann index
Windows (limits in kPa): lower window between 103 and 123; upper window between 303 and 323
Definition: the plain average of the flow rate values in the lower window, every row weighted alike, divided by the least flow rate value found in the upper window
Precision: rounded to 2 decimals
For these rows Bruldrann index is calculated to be 0.89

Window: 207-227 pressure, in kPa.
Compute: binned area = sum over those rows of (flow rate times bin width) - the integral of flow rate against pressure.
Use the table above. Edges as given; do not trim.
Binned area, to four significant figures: 1181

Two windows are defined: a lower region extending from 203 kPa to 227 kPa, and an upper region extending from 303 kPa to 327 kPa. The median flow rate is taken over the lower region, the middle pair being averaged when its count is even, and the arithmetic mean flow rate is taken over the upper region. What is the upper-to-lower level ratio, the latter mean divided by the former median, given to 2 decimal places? 1.12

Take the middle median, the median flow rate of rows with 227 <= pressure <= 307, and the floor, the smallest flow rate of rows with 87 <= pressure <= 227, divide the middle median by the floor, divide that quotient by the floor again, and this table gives 0.0217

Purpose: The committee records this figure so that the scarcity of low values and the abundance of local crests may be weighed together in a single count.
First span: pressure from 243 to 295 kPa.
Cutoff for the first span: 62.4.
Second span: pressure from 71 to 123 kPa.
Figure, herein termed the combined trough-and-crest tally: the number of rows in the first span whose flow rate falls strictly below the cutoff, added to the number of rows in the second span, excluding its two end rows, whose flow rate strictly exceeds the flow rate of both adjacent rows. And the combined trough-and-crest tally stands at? 9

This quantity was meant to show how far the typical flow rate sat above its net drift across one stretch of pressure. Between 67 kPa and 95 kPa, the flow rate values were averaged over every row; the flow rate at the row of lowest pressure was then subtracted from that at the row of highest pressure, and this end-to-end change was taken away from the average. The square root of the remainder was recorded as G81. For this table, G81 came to 7.1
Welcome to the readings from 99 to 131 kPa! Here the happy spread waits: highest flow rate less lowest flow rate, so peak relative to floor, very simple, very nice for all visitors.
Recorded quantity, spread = 5.4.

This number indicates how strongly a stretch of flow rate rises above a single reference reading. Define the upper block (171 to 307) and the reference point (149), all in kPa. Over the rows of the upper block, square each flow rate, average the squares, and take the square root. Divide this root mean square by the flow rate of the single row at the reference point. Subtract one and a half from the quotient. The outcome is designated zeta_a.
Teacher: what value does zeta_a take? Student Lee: -0.423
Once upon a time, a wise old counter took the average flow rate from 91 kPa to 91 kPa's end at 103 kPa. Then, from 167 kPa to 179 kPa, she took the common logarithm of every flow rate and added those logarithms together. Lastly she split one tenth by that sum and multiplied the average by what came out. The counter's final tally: 1.08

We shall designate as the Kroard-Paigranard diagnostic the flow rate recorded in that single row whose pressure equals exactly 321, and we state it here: 66.8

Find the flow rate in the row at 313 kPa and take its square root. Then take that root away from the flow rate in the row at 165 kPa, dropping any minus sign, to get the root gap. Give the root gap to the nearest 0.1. 51.8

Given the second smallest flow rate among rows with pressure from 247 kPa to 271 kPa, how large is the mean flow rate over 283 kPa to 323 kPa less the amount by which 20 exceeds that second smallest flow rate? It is 105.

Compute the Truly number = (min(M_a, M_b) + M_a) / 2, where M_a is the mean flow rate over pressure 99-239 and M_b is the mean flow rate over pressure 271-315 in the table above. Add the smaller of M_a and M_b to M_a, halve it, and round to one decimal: 58.8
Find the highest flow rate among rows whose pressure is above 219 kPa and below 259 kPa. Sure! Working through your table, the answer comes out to 65.96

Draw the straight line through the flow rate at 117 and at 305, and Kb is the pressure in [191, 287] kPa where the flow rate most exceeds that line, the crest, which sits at 257 kPa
